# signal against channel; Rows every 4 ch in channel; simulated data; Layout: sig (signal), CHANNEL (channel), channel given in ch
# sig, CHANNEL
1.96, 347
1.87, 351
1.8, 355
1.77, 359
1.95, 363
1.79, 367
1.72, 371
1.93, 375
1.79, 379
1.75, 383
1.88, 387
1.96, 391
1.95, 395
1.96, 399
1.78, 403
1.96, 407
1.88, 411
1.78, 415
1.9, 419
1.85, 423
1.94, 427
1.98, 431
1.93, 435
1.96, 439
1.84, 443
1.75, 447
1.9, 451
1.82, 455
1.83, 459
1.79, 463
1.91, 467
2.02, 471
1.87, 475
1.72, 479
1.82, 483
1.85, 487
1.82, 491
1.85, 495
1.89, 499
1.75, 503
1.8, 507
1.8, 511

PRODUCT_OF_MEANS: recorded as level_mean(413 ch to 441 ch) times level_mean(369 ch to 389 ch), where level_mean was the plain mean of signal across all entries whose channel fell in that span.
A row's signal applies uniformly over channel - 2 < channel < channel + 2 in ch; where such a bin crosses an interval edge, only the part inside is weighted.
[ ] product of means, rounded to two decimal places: 3.46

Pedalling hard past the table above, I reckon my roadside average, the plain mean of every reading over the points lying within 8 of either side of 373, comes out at 1.81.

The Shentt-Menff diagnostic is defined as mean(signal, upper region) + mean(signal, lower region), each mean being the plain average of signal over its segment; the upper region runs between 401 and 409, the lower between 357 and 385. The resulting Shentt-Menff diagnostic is 3.68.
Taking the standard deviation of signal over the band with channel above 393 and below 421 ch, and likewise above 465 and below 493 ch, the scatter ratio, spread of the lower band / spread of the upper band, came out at 0.86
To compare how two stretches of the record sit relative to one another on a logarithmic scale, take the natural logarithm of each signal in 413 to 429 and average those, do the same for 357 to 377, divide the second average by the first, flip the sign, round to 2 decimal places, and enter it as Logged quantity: -0.97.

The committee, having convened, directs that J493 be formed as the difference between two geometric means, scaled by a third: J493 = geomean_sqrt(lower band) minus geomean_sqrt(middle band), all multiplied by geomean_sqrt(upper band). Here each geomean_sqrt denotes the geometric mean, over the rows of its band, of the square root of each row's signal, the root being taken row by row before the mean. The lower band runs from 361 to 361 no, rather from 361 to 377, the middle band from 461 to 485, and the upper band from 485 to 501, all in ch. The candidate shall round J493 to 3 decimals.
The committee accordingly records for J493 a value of -0.004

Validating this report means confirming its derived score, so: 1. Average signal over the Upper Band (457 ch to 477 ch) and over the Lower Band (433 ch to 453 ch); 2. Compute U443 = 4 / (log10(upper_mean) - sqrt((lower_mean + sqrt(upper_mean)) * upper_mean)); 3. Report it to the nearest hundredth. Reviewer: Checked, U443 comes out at -1.82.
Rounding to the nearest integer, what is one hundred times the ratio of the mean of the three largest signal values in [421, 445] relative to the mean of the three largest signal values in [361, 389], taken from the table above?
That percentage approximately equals 102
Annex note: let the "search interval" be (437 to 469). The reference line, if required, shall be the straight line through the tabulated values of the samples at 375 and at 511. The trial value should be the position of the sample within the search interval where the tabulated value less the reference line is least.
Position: 447 ch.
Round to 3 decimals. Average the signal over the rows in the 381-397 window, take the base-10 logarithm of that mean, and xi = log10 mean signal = 0.275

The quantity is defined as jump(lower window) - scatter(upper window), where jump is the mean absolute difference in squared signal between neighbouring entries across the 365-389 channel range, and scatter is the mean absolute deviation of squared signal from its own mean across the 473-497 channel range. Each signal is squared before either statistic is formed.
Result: 0.30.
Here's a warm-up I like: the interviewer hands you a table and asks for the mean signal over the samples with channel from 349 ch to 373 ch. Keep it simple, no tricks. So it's 1.82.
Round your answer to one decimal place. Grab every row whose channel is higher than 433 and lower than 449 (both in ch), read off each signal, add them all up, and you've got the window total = 7.5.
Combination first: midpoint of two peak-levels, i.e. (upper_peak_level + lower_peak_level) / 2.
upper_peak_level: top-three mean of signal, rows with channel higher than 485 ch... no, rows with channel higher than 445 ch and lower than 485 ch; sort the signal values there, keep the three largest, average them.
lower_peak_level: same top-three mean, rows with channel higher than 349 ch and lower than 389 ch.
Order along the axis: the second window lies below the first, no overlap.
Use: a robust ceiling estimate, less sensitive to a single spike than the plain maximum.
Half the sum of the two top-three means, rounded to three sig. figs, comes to 1.93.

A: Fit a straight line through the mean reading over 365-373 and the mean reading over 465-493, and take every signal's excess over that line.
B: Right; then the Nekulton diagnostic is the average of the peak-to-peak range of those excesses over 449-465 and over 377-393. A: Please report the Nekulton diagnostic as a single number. 0.162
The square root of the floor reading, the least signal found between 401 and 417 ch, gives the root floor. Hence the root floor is 1.33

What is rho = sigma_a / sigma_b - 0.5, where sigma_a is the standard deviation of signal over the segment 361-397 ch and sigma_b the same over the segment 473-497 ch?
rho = 1.3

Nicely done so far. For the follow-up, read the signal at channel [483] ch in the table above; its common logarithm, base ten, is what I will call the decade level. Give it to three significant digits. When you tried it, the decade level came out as 0.260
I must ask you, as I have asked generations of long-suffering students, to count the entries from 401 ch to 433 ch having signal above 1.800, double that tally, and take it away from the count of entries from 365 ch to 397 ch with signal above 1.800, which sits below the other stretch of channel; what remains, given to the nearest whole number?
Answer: -8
